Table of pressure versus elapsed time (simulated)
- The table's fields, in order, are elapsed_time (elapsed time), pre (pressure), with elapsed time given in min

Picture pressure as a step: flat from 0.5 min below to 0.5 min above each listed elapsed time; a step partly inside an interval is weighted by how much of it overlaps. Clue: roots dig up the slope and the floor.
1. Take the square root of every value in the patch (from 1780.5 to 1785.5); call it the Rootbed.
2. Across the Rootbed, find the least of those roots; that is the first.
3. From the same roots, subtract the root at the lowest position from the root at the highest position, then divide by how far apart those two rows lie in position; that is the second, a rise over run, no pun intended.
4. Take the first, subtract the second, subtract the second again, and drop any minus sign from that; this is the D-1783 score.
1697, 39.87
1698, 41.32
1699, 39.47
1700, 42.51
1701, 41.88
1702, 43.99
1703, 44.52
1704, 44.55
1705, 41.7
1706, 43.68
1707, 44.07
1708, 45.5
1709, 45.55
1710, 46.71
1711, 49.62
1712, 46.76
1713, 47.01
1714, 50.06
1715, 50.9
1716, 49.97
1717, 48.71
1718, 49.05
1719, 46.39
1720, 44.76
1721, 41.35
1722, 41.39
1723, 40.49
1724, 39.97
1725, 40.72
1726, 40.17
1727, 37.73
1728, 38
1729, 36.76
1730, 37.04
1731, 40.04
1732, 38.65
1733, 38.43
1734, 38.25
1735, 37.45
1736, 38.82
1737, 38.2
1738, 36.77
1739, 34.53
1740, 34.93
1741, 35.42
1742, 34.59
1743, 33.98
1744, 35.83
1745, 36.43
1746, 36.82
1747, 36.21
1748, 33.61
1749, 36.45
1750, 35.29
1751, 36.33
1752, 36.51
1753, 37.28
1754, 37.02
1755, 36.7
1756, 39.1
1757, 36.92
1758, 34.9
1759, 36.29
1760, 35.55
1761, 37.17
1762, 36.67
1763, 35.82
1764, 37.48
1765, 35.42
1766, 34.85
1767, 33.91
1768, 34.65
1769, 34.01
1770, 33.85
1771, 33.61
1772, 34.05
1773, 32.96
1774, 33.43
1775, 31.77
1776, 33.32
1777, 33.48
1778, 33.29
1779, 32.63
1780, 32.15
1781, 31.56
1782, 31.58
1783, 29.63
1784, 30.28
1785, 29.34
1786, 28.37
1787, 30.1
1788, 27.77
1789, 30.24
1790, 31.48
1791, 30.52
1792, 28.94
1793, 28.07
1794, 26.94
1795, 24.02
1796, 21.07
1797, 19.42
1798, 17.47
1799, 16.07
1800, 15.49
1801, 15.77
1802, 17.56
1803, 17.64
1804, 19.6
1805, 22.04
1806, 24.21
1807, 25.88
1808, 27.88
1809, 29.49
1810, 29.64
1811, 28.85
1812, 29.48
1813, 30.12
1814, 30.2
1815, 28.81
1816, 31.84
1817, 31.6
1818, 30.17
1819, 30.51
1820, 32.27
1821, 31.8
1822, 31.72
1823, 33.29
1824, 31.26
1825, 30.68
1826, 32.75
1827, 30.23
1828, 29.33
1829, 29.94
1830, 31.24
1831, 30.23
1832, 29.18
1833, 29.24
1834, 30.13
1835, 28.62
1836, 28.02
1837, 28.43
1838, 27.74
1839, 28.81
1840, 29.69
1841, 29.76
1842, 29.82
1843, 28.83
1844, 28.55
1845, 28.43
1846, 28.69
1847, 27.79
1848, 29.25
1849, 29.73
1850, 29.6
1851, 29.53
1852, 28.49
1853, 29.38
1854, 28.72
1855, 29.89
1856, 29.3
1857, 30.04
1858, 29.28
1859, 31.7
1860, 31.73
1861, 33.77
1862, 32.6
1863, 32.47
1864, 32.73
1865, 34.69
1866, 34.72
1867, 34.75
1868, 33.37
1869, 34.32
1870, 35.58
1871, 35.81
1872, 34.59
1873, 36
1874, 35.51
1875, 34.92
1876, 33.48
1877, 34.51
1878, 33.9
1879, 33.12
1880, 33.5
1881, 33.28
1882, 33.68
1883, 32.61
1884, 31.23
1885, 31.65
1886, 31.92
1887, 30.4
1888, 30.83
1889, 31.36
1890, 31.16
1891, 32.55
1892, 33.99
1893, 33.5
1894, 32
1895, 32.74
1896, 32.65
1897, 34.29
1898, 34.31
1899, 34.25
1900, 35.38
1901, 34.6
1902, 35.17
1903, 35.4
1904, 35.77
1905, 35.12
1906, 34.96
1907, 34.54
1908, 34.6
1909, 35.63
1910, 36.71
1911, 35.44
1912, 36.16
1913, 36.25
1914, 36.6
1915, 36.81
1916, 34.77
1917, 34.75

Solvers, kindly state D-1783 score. 5.52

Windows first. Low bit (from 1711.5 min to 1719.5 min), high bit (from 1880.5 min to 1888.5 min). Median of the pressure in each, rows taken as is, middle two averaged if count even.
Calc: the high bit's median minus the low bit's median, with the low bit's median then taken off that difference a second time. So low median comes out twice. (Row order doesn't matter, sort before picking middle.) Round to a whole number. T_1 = -66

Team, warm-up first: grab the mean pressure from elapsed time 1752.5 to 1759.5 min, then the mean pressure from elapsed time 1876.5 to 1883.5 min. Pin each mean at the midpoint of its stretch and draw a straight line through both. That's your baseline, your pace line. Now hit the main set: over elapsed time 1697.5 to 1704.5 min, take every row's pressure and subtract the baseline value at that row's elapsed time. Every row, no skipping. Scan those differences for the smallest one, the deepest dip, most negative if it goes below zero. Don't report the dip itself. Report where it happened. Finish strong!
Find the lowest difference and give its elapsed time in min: 1699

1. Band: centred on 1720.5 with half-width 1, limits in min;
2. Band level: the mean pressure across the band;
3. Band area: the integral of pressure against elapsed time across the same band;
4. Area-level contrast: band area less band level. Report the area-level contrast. 43.1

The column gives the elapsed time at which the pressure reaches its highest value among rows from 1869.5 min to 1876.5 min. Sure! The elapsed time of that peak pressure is 1873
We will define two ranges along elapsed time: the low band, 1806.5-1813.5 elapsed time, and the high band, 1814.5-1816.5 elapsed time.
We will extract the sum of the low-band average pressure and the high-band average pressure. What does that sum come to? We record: 59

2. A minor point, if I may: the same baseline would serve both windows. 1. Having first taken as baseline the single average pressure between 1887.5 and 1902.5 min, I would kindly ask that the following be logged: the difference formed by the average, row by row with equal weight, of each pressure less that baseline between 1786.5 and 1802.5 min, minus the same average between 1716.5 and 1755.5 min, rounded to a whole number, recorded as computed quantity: -15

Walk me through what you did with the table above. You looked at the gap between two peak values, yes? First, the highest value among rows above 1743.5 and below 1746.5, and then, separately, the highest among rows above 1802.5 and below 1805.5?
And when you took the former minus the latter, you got 15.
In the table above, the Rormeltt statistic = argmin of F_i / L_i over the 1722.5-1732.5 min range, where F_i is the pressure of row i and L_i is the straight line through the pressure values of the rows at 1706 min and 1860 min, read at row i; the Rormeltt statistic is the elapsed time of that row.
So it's 1729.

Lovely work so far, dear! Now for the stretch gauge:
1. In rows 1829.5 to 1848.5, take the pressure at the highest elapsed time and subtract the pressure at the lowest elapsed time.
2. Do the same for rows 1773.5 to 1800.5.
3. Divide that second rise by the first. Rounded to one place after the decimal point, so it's 9.0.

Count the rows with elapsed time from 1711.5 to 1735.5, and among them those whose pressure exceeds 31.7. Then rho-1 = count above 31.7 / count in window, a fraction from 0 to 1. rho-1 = 1.00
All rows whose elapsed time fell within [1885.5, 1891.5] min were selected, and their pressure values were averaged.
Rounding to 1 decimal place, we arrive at 31.4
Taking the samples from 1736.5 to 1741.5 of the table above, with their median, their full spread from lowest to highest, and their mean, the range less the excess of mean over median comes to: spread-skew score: 3.12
